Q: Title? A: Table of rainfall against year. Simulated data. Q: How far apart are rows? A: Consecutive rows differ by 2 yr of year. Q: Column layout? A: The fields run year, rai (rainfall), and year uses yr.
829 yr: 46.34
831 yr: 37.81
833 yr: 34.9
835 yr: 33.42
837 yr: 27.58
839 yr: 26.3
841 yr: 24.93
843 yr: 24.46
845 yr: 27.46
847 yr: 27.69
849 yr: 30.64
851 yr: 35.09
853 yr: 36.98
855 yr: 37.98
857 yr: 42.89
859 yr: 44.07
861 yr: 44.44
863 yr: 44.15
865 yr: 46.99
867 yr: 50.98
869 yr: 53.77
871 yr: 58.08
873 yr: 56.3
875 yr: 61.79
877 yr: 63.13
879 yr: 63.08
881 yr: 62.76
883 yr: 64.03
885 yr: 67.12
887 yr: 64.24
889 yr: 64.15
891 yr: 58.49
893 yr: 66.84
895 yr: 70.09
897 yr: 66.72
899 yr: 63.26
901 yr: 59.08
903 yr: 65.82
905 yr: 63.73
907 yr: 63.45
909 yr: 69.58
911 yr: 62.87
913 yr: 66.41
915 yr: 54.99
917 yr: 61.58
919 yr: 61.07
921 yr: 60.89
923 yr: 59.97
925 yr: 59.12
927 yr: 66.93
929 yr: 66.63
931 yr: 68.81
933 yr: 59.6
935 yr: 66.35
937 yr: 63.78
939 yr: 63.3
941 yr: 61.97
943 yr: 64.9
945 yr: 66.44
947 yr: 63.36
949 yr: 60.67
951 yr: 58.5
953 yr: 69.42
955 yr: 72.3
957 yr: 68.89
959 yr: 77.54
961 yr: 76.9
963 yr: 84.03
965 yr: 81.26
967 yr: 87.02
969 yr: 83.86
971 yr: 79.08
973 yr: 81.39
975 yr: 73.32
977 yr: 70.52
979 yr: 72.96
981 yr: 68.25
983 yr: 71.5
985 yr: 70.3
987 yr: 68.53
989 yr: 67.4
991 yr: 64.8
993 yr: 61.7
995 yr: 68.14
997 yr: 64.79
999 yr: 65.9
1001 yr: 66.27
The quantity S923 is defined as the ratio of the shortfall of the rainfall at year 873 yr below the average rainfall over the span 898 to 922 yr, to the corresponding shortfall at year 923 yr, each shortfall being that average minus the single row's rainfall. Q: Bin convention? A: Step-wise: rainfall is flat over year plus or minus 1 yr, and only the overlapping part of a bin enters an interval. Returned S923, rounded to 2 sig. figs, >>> 2.3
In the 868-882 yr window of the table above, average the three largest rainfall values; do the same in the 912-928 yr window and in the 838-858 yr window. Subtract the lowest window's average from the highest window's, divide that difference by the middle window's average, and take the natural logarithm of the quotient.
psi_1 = -0.9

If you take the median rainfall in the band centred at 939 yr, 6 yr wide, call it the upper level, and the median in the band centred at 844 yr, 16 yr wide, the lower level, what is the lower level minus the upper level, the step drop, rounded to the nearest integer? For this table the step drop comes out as -36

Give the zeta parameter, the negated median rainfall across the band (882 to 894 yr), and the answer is -64.2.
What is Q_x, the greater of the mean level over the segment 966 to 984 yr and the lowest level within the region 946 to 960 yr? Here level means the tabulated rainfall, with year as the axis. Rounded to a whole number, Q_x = 76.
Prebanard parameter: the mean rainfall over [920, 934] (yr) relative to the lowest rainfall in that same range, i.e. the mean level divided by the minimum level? 1.07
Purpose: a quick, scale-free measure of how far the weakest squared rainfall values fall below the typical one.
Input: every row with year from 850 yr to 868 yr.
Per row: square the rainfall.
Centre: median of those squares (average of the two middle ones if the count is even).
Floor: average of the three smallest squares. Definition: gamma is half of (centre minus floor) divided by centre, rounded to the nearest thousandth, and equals 0.153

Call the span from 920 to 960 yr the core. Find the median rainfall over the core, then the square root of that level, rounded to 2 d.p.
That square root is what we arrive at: 8.02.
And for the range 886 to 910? 8.01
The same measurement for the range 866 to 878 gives 7.56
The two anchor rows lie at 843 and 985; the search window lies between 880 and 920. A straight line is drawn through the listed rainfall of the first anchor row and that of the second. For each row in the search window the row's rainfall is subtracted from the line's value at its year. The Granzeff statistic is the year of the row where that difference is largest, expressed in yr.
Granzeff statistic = 915 yr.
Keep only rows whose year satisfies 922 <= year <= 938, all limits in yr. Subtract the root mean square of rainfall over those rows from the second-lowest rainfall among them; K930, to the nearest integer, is -4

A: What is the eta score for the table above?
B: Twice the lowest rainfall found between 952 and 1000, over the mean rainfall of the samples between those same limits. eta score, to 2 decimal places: 1.69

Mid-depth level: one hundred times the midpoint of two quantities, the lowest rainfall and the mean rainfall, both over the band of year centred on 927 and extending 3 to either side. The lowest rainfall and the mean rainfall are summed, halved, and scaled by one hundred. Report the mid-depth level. 6167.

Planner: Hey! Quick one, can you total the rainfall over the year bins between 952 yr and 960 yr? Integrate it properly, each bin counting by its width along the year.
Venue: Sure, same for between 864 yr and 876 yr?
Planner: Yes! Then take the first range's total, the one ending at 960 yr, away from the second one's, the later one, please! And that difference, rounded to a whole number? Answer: 80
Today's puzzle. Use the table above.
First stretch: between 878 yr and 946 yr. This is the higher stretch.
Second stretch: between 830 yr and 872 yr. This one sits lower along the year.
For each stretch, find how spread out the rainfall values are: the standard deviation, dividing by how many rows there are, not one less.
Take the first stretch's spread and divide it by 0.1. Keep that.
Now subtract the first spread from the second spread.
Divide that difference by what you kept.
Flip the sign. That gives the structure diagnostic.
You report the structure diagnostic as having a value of -0.19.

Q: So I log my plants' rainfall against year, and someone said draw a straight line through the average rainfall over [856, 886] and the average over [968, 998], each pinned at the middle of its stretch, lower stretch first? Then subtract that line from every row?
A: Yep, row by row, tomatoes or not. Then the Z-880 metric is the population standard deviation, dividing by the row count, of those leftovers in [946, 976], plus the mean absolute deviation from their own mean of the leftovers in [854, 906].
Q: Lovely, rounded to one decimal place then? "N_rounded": 13.8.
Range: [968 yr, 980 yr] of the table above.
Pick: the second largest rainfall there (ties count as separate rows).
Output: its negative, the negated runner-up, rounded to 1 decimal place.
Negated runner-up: -81.4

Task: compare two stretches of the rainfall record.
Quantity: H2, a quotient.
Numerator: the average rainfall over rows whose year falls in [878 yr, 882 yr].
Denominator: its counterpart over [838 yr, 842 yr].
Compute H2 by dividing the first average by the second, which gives 2.5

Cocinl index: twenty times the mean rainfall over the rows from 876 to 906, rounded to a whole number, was 1283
